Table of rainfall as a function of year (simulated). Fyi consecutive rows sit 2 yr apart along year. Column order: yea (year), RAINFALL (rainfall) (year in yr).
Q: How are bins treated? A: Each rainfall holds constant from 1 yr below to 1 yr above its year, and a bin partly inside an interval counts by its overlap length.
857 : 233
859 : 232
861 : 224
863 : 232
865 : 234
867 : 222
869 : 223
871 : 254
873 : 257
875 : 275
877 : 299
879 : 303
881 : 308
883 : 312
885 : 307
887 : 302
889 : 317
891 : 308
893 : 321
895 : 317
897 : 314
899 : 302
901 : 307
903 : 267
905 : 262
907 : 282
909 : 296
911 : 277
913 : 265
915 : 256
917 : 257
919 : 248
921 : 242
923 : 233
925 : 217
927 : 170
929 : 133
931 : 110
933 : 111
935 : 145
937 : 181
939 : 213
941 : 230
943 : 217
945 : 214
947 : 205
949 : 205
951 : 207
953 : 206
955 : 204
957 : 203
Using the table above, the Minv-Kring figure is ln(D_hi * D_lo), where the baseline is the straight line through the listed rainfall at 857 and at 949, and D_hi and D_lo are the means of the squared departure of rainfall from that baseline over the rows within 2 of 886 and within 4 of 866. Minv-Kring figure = 12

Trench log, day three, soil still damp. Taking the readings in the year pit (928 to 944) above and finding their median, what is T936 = 163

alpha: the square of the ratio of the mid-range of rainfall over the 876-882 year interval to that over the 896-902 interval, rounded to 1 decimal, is 1.0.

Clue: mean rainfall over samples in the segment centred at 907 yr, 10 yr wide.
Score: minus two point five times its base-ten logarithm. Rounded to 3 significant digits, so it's -6.11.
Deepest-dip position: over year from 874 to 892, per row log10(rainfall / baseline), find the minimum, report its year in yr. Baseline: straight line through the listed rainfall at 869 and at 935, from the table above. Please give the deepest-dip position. 875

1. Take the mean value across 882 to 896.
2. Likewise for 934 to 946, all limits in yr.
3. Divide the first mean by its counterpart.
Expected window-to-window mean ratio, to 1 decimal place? 1.6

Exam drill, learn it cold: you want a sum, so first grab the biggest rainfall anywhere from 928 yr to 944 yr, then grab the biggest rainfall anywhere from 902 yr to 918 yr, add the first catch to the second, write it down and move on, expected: 526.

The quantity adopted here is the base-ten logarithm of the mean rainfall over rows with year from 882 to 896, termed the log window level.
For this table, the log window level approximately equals 2.49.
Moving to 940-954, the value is 2.33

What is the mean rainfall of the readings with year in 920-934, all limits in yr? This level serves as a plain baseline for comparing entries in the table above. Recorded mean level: 174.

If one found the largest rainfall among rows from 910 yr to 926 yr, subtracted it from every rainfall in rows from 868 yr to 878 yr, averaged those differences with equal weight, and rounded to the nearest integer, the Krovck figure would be -15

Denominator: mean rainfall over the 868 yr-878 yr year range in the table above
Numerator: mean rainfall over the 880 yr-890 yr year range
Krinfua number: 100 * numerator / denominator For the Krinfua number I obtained 118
